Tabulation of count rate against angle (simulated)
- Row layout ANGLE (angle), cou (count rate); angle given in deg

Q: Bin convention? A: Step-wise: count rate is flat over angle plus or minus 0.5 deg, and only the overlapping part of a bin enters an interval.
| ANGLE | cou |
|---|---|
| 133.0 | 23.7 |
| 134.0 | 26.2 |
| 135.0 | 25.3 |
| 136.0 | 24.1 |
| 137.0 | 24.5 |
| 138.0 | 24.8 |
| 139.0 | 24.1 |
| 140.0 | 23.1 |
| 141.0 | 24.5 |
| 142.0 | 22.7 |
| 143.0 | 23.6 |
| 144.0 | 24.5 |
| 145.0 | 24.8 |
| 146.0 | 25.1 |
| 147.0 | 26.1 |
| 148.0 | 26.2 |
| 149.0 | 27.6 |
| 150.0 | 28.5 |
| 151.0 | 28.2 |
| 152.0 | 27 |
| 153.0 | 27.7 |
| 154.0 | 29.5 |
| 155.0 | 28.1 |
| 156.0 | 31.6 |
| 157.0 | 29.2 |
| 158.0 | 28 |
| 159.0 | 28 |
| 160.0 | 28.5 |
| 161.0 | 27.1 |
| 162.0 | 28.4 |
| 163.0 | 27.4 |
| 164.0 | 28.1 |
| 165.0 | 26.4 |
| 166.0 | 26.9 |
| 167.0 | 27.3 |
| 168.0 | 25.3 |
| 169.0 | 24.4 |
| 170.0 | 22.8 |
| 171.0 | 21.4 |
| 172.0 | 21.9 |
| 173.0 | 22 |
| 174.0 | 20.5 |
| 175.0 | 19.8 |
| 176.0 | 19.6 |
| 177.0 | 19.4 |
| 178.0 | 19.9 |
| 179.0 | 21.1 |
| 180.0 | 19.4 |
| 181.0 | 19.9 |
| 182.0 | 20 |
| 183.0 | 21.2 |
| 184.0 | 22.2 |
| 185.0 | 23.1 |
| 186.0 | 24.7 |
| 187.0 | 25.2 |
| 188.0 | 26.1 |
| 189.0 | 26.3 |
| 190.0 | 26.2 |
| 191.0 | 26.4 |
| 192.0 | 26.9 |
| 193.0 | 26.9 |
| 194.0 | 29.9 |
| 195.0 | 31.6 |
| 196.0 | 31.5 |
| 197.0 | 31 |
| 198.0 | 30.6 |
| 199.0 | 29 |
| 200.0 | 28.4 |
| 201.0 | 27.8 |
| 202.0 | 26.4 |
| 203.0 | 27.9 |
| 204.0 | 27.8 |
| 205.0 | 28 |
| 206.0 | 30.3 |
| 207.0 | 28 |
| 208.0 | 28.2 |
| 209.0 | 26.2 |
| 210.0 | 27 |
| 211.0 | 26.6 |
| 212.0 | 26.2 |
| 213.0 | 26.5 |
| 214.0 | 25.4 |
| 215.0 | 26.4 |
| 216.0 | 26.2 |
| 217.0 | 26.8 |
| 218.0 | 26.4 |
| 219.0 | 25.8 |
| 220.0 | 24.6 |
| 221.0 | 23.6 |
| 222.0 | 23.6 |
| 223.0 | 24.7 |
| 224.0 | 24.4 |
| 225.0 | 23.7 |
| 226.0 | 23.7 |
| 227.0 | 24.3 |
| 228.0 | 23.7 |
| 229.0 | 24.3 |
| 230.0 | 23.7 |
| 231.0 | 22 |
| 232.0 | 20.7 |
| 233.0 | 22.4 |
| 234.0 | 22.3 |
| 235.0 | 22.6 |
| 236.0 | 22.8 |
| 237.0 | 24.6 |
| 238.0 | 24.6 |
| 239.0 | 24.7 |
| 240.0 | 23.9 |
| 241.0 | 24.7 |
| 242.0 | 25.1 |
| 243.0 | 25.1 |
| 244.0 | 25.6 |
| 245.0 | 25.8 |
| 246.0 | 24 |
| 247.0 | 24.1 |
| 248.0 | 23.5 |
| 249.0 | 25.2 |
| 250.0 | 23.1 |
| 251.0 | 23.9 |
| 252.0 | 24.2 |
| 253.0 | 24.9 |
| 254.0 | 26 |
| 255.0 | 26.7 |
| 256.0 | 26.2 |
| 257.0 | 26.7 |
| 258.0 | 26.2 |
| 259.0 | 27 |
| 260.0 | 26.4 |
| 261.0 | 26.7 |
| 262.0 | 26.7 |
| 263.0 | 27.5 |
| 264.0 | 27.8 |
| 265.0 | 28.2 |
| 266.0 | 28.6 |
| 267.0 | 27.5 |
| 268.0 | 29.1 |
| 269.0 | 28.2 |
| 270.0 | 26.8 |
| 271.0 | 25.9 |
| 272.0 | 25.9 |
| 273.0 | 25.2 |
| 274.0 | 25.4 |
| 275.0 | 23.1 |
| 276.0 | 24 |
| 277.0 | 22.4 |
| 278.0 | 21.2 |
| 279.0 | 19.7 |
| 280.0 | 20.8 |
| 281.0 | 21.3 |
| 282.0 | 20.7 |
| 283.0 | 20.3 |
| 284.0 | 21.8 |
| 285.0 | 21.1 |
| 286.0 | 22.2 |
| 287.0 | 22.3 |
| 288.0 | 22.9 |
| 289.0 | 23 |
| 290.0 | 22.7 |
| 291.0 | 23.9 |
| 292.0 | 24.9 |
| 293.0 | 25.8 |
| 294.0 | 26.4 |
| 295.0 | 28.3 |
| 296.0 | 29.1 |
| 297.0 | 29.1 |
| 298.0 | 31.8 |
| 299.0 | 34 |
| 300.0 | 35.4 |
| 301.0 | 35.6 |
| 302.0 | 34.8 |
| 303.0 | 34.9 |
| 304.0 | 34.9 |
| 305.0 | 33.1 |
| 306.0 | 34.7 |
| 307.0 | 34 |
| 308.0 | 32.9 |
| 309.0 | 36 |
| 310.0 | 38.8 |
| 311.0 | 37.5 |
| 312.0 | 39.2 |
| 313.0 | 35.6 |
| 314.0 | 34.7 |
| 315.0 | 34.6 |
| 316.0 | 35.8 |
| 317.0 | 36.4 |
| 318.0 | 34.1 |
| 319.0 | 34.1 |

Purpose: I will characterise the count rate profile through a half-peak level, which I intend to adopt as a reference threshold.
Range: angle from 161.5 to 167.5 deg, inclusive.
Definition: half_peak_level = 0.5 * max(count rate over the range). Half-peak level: 14.2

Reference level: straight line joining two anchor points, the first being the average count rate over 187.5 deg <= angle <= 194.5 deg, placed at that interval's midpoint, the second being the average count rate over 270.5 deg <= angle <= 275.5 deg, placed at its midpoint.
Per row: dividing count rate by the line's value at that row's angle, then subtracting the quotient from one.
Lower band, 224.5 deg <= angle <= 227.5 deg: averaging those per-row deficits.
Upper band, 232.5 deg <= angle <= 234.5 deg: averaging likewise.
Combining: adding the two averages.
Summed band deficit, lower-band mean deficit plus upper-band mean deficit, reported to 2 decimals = 0.23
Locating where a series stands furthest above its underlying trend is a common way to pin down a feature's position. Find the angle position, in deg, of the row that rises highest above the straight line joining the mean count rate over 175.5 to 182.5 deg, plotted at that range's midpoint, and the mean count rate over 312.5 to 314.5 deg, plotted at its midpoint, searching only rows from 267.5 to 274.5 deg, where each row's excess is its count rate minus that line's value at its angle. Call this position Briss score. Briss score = 268.0 deg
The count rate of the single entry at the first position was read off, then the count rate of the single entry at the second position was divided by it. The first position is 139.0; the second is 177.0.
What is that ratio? 0.80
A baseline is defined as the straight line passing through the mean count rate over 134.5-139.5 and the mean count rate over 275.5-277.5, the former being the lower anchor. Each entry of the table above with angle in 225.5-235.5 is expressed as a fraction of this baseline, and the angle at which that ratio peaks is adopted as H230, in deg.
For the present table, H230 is 229.0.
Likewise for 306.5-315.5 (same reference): 312.0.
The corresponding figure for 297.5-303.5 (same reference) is 301.0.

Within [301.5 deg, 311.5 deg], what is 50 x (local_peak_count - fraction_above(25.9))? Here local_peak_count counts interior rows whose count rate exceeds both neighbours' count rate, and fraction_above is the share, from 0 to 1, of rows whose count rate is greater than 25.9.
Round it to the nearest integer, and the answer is 50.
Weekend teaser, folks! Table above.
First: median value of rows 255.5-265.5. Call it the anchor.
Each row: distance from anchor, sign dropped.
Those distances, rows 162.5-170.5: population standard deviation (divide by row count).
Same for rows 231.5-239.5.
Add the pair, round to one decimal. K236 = 2.5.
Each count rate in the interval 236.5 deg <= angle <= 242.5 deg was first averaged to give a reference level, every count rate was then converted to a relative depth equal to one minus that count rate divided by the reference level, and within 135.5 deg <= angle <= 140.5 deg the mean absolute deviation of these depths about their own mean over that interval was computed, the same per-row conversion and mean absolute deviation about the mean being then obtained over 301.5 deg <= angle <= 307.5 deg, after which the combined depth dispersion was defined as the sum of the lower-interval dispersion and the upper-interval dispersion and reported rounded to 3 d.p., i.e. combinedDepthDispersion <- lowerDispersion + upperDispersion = 0.040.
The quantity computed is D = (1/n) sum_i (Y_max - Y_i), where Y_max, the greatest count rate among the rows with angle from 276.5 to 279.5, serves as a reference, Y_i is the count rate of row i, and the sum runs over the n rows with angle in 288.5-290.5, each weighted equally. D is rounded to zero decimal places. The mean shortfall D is 0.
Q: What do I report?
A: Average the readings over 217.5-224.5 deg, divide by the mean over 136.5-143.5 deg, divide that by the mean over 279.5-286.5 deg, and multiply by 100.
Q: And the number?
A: 4.9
